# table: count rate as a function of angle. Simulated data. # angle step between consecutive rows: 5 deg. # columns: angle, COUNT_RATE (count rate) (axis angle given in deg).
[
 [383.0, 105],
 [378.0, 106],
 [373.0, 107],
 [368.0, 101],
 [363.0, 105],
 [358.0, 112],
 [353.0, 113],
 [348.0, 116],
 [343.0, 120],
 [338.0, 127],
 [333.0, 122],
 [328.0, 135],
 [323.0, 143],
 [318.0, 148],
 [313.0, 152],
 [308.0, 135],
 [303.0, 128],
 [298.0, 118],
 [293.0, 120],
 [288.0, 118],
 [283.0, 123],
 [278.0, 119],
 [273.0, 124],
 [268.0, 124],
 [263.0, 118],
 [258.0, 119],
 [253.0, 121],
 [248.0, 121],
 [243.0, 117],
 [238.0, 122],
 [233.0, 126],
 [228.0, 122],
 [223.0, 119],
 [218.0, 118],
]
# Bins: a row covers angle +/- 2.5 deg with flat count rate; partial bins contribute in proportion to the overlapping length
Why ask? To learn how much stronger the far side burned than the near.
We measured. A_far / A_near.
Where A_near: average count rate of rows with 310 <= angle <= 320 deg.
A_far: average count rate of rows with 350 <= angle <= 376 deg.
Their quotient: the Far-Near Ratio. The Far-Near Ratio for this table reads 0.72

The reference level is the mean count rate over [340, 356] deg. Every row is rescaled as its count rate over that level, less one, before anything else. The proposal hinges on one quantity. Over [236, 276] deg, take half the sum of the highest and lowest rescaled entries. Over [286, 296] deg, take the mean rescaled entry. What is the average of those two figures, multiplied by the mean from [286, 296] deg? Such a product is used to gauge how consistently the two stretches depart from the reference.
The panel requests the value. 0.001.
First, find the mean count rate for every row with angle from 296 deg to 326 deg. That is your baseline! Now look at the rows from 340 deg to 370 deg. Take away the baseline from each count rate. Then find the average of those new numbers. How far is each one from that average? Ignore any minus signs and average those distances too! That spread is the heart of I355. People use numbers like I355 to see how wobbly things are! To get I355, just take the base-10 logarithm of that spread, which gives 0.7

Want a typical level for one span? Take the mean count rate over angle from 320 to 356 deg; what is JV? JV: 125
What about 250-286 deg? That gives 121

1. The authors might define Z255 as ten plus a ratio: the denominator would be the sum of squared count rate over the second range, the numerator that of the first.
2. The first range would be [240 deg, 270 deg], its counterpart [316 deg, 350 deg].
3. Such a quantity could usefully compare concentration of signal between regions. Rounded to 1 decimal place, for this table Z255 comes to 10.7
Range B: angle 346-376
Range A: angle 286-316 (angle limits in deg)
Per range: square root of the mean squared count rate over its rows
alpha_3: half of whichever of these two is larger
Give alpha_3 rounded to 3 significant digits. 64.5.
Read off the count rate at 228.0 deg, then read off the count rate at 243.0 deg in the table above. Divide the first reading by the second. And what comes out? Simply 1.04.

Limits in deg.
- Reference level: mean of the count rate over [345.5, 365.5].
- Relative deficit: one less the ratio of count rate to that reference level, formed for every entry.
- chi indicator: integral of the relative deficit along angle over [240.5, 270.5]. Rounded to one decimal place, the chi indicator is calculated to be -2.3 deg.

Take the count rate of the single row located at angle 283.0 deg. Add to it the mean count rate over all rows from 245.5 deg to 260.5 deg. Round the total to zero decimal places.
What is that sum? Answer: 243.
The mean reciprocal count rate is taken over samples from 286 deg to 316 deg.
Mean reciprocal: 0.0078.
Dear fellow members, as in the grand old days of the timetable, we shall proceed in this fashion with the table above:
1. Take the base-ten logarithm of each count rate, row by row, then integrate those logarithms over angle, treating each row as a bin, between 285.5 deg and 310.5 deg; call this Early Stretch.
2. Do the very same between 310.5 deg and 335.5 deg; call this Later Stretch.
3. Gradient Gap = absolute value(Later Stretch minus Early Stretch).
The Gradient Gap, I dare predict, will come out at 1.3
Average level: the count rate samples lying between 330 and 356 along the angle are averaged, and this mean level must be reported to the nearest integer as 120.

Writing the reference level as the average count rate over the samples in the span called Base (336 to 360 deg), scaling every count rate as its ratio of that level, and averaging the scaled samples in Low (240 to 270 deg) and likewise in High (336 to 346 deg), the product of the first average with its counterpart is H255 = 1.07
